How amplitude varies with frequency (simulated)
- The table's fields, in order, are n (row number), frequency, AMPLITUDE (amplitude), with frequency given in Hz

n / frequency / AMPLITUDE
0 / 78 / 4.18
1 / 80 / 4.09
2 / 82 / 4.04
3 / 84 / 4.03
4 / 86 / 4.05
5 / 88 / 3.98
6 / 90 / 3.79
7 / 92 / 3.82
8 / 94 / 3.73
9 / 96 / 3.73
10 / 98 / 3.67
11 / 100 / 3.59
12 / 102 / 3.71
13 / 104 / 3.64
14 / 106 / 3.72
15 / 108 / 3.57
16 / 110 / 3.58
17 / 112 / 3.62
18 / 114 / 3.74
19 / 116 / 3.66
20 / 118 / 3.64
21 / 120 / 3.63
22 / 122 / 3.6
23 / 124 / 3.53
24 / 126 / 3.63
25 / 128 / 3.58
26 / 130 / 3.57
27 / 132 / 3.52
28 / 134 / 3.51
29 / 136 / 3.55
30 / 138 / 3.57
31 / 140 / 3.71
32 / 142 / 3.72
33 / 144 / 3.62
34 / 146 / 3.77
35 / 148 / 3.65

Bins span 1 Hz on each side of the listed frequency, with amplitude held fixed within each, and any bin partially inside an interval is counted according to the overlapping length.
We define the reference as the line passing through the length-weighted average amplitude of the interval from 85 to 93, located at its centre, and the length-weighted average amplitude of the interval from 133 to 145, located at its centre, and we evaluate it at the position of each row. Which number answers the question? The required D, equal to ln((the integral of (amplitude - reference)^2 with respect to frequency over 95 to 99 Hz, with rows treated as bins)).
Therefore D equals -2.23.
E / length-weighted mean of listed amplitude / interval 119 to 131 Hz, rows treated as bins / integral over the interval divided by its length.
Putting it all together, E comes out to 3.59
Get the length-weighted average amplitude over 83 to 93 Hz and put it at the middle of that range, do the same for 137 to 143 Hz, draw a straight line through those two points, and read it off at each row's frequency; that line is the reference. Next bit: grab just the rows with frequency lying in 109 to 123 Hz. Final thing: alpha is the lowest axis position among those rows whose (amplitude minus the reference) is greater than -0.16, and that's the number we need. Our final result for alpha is 114 Hz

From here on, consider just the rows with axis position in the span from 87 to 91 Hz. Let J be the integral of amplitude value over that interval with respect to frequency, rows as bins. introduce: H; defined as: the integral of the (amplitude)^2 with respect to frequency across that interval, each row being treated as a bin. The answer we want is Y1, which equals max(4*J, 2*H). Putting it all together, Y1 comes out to 121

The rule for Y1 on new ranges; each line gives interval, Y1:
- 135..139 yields 101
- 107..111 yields 102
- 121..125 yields 102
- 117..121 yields 106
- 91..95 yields 114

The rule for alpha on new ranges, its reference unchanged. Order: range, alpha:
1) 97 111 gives 102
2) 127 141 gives 128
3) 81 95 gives 82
